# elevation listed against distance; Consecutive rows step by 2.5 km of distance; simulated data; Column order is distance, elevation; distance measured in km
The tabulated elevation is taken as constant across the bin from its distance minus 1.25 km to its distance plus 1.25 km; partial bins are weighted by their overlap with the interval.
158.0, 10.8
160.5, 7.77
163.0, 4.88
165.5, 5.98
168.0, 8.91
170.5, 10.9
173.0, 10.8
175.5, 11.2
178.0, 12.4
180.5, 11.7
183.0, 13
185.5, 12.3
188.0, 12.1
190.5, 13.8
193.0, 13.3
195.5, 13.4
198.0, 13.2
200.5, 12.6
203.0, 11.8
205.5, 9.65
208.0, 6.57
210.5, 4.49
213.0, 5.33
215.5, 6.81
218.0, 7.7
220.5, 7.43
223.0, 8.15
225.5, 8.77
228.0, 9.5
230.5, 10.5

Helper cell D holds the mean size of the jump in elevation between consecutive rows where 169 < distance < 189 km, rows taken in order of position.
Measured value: 0.66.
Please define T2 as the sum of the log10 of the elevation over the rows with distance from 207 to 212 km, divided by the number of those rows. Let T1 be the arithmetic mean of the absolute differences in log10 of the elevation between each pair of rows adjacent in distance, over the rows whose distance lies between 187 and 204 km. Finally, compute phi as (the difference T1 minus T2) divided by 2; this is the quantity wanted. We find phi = -0.356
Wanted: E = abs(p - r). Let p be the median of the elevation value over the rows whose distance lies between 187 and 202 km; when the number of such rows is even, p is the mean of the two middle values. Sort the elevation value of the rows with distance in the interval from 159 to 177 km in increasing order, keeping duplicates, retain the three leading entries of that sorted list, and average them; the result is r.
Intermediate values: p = 13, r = 6.2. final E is 7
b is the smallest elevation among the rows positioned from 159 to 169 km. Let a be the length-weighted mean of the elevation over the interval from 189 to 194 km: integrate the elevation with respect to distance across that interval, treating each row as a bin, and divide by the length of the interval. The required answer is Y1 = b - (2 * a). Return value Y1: -22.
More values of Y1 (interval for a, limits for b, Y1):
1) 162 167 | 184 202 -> 1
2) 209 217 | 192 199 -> 2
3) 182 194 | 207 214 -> -21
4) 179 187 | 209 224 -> -20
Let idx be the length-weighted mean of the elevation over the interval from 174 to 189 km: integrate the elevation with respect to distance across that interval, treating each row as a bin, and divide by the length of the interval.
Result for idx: 12.1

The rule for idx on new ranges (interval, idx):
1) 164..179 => 9.9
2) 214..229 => 8.0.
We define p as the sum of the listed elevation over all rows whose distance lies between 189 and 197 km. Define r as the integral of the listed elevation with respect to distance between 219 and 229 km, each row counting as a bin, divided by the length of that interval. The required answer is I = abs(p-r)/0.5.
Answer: 64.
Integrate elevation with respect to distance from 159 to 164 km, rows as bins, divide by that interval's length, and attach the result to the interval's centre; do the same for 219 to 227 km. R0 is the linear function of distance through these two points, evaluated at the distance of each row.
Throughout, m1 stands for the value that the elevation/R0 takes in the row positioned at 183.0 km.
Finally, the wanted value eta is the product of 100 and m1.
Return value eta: 182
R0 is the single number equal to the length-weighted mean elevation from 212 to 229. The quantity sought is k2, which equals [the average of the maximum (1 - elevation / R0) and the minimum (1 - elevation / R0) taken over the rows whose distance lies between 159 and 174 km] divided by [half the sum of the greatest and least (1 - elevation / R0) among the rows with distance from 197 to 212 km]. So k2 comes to 0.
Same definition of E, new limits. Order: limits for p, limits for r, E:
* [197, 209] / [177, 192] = 0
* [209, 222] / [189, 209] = 3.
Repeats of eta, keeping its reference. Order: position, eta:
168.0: 131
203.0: 154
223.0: 100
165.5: 89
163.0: 73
